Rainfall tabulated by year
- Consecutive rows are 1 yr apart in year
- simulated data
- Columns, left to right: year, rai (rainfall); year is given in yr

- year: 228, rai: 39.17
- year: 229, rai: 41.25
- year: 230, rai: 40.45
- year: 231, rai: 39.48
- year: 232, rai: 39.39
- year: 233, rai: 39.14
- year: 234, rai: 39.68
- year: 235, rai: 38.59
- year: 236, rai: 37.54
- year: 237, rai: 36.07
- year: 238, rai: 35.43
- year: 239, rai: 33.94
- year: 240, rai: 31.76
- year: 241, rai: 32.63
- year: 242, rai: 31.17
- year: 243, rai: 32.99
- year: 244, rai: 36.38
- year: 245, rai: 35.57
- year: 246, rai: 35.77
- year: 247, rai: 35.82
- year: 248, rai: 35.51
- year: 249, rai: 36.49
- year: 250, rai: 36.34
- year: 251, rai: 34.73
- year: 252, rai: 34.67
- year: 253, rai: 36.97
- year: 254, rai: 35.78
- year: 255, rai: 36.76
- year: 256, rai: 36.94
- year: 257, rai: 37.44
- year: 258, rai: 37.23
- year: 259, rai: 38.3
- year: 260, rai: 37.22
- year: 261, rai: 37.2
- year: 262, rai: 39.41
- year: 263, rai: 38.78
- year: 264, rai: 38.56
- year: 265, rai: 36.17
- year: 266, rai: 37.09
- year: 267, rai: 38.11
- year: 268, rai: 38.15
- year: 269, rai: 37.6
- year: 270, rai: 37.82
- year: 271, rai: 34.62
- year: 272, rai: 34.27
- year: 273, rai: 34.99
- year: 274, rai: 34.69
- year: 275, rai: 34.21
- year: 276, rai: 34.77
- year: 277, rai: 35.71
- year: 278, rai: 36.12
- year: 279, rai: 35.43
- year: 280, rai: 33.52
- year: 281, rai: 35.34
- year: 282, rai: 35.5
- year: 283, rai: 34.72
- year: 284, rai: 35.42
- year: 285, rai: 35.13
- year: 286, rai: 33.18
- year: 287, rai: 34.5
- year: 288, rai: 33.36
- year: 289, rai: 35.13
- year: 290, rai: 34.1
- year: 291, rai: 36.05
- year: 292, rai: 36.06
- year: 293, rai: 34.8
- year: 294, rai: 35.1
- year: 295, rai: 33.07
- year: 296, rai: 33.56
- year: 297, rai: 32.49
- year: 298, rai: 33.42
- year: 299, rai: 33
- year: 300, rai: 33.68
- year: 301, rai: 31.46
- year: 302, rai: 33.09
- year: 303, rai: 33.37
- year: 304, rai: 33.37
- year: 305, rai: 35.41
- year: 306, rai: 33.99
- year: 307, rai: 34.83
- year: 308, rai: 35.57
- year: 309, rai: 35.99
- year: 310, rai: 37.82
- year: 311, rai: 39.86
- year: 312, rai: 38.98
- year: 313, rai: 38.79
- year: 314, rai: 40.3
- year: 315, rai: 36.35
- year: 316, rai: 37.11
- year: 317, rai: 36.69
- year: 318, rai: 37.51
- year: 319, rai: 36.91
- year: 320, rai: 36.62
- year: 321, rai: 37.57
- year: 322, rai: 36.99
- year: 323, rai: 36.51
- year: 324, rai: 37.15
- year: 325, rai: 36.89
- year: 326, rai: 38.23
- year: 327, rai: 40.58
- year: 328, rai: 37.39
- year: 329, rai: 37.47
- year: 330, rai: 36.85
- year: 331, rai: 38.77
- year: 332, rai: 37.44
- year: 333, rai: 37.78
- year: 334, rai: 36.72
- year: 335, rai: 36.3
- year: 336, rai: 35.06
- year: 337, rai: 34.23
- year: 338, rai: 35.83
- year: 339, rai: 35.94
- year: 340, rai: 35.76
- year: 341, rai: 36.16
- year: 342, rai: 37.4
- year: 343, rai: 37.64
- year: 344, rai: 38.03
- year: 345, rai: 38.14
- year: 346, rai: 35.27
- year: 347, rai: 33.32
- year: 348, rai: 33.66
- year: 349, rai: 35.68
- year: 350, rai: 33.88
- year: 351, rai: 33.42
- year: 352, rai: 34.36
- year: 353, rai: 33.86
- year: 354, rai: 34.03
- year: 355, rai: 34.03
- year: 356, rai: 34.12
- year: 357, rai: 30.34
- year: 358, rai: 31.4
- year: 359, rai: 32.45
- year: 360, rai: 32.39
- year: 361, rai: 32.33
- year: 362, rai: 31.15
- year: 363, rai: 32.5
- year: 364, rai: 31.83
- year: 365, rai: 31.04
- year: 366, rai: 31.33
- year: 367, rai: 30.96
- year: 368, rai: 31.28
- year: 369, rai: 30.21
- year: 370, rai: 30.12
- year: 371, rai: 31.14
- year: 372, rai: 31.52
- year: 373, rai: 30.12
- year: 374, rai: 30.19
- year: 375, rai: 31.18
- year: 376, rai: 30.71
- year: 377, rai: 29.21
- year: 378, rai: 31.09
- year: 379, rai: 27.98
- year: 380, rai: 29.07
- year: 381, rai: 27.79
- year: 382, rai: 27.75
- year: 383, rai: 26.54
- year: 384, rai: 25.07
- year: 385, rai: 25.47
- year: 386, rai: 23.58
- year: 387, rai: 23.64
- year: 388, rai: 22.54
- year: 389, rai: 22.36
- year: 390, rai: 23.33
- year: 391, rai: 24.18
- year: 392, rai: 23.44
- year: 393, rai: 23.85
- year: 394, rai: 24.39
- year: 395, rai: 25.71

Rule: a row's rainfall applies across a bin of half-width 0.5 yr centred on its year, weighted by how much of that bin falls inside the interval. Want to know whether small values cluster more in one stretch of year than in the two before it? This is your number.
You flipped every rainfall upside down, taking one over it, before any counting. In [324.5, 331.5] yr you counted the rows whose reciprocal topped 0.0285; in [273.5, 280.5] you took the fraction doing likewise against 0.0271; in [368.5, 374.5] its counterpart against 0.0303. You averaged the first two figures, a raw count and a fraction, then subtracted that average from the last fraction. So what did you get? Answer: 0.5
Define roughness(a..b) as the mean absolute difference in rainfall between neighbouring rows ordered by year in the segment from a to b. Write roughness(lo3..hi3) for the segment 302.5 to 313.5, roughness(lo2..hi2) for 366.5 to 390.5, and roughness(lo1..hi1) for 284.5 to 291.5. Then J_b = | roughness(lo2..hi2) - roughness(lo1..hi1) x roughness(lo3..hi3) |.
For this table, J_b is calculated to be 0.6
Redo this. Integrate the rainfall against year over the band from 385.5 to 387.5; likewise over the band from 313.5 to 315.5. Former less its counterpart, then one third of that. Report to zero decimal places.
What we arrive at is -10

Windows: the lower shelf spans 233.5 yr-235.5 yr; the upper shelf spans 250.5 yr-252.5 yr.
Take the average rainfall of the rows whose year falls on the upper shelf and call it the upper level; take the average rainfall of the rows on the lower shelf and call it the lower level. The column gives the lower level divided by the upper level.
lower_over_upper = 1.13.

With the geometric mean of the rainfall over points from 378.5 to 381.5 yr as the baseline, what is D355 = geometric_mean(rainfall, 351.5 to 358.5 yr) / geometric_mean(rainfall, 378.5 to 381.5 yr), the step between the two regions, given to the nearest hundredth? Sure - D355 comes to 1.17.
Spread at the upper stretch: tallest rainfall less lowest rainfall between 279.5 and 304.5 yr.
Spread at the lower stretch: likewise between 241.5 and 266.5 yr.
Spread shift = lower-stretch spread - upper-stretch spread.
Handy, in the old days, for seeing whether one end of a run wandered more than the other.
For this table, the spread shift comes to 3.6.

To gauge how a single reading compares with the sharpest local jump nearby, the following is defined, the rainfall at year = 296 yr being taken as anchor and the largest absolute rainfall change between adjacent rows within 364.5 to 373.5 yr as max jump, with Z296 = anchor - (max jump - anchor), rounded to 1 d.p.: 65.7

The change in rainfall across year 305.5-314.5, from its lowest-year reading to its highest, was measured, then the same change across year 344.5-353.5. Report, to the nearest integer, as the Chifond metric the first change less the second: 11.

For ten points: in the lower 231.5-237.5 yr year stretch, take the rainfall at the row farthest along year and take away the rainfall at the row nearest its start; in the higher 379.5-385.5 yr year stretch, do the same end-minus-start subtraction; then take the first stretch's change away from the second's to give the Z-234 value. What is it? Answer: 0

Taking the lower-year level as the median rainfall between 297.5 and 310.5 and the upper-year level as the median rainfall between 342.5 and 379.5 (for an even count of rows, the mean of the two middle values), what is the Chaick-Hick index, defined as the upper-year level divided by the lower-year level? 0.95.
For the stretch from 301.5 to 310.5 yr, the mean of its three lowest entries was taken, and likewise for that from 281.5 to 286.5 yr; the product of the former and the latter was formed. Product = 1143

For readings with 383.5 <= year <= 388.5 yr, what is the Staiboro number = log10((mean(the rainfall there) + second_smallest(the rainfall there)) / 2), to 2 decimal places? 1.38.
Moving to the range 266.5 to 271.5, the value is 1.57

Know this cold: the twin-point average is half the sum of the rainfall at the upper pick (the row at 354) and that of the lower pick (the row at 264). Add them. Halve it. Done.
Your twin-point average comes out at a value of 36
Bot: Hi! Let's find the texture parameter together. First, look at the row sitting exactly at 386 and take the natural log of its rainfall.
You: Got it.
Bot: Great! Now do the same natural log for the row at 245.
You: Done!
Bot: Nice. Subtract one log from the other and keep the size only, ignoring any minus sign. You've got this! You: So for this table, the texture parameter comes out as 0.41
